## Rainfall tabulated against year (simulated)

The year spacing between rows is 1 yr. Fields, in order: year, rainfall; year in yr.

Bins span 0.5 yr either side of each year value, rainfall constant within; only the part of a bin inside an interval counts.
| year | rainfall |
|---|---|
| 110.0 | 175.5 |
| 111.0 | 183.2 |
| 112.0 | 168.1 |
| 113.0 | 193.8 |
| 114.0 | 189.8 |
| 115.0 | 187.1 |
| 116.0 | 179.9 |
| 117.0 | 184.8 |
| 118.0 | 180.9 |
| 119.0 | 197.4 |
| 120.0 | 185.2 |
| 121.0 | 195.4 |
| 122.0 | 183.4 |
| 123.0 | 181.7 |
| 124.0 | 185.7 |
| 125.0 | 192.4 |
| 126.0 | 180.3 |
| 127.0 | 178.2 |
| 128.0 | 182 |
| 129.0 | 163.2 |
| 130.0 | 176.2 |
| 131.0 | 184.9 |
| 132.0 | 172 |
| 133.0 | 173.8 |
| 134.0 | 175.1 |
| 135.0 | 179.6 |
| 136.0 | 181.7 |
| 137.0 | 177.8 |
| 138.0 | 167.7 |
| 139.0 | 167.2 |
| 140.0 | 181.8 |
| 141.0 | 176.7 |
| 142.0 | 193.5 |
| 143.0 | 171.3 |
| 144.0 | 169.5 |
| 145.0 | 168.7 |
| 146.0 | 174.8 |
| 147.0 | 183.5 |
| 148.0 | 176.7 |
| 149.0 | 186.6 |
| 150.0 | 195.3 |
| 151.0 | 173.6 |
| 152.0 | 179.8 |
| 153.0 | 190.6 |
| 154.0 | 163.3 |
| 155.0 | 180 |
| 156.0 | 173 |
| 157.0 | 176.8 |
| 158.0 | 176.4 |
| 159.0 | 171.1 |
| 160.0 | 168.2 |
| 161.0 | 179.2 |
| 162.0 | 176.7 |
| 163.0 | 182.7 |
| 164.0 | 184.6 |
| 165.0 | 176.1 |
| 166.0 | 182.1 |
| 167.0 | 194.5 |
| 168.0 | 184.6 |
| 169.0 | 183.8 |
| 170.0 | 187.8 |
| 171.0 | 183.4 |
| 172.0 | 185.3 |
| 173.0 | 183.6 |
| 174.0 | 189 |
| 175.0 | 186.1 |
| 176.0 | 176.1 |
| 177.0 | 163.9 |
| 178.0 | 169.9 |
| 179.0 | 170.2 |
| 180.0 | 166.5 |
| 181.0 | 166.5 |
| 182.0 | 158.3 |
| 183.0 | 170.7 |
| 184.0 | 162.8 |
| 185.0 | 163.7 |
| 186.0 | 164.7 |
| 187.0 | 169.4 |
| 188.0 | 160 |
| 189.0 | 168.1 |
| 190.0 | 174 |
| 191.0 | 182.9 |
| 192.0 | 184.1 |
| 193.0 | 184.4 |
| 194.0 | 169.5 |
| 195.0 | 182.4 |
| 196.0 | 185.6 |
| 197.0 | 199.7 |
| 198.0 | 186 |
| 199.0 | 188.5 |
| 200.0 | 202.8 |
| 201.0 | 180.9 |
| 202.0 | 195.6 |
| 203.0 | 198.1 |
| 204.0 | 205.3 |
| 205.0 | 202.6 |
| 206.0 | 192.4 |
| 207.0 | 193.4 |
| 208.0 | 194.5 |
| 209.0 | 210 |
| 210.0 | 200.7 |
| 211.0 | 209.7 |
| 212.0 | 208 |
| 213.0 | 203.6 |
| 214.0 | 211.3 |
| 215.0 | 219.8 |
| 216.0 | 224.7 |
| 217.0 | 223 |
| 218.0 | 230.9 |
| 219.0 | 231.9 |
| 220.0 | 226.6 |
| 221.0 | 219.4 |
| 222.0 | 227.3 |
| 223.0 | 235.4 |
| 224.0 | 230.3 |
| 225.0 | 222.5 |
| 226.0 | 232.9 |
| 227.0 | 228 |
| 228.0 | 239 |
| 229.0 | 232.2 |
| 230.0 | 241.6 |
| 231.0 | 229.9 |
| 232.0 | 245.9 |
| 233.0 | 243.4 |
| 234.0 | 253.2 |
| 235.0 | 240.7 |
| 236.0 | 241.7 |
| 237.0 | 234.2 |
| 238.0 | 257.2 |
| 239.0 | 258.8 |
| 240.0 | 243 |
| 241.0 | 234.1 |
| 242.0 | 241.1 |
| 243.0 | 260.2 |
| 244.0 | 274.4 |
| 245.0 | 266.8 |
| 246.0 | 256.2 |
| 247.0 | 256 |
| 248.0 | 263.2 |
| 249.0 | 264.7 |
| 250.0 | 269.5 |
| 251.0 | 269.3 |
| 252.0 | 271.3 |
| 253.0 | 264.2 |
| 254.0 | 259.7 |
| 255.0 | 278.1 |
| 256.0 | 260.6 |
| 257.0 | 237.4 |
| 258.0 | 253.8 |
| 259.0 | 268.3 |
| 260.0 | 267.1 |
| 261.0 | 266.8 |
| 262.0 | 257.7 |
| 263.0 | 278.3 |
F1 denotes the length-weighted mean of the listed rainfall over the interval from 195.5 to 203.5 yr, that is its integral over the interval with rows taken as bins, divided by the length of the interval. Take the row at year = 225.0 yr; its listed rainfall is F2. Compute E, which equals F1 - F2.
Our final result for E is -30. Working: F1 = 192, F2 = 222.5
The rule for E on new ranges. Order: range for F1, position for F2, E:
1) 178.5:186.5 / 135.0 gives -14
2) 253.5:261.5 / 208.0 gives 67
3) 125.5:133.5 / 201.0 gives -5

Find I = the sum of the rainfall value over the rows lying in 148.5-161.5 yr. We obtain 2314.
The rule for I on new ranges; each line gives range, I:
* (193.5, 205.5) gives 2297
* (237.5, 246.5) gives 2292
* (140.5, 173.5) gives 5934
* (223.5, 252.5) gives 7201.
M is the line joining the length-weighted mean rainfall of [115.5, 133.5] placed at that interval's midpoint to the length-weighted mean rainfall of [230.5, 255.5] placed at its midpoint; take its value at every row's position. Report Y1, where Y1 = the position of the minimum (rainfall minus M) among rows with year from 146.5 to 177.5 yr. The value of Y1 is 177.0 yr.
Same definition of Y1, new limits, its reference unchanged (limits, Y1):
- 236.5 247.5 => 241.0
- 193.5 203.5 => 194.0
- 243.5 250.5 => 247.0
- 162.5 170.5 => 165.0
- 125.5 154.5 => 154.0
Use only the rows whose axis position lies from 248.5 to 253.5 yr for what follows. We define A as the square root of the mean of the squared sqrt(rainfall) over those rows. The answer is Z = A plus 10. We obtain 26.4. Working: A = 16.36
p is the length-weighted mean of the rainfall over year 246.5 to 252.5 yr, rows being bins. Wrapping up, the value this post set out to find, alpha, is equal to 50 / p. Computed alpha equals 0.188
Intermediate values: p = 266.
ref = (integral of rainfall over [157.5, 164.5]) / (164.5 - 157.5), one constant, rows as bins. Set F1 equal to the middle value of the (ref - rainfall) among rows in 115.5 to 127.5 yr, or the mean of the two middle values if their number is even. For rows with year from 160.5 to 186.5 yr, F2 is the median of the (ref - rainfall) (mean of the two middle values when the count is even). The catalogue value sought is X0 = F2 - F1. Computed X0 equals 6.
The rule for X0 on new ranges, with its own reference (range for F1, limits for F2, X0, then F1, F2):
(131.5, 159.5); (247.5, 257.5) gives -88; 0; -87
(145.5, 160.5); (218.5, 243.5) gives -59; 0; -58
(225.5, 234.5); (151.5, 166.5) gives 62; -62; 0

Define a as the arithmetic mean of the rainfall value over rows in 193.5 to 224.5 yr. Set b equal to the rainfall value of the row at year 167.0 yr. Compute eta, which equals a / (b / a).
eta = 218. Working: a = 206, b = 194.5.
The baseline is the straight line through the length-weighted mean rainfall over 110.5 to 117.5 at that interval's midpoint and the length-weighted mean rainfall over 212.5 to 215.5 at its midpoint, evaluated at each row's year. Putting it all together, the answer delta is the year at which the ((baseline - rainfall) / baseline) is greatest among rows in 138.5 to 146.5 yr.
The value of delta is 139.0 yr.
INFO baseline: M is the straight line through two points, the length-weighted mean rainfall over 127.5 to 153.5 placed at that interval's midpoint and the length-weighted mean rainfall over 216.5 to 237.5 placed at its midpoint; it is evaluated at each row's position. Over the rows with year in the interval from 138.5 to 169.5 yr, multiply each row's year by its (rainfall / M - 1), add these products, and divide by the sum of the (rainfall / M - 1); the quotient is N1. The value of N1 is 158.5 yr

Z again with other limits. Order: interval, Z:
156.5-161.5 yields 23.2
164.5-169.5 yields 23.6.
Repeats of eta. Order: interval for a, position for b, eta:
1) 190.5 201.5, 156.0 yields 200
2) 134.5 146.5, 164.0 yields 168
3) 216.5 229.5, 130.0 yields 298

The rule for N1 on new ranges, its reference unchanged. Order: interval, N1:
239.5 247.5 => 245.1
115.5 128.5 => 121.3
